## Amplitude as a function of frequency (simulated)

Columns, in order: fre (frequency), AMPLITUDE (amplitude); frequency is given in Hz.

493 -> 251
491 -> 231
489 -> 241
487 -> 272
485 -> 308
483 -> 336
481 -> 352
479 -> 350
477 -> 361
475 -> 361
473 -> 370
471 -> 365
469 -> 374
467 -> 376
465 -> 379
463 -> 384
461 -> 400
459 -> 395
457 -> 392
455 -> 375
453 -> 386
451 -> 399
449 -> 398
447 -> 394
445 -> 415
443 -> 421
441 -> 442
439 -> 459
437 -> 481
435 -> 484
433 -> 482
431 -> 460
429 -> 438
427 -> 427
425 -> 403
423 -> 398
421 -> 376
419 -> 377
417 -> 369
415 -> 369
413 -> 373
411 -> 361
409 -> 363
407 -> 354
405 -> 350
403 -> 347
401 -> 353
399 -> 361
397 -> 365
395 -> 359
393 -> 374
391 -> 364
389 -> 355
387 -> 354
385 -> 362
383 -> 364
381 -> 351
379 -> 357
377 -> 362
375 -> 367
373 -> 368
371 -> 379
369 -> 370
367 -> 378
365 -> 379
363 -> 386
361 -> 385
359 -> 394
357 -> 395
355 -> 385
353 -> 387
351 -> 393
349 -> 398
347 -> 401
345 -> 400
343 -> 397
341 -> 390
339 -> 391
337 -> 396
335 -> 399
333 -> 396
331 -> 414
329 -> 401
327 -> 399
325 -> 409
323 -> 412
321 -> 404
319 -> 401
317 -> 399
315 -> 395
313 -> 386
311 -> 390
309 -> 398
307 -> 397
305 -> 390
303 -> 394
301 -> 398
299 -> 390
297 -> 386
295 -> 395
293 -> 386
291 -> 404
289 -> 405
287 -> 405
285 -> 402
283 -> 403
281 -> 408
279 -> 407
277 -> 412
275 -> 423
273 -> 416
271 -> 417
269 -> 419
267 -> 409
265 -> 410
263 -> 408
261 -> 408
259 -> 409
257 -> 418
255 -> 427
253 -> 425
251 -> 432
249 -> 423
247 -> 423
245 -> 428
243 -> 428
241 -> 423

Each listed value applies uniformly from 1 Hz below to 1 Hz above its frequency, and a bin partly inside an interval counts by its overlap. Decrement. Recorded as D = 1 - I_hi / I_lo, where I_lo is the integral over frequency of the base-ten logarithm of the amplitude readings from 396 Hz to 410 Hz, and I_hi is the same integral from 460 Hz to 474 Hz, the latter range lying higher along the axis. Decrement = -0.010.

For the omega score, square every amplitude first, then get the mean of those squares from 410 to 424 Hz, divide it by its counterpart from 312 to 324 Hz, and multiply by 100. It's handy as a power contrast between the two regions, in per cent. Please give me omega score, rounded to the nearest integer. 88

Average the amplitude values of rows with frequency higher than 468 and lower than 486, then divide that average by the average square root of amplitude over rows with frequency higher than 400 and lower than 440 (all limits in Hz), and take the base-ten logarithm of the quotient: 1.25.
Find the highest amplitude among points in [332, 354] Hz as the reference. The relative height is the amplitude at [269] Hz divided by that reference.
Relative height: 1.04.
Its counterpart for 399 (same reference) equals 0.90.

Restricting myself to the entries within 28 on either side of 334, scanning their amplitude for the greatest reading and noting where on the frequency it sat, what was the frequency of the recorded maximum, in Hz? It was 331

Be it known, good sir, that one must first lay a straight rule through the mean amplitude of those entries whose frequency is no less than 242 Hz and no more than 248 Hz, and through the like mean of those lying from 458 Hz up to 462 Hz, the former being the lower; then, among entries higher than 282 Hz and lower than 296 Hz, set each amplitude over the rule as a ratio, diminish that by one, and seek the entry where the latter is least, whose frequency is 293 Hz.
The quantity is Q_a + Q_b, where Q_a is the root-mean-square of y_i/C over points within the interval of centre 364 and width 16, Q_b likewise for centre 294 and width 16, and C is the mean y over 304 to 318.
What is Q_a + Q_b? 1.98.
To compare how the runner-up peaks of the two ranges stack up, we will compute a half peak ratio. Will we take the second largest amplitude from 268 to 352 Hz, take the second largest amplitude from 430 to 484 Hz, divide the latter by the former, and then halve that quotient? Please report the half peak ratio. 0.575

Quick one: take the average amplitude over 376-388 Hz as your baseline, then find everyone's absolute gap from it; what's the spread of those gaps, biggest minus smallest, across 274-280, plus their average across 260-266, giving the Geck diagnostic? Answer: 66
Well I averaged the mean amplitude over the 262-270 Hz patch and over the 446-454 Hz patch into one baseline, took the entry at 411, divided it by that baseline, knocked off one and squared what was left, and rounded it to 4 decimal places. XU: 0.0108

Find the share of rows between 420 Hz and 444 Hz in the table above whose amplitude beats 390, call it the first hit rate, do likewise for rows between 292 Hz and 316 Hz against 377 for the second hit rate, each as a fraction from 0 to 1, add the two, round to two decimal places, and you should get 1.92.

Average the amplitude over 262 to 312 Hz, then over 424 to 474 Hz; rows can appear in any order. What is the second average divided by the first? 1.02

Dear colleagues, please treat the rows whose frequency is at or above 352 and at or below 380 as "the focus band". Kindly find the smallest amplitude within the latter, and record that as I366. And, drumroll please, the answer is 357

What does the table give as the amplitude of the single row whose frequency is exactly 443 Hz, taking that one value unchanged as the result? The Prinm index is 421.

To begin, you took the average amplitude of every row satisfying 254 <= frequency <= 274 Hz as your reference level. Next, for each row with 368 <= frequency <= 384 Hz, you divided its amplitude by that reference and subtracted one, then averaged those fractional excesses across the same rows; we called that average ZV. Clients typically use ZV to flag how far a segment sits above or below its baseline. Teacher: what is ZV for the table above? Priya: -0.12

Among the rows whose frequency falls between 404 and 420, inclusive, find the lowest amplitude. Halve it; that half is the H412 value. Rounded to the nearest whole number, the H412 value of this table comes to 175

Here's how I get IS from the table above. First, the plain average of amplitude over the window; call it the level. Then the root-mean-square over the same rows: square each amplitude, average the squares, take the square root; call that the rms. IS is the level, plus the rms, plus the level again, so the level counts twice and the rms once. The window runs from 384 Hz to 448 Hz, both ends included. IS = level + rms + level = 1183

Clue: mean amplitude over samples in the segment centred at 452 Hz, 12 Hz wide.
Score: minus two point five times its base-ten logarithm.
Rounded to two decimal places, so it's -6.48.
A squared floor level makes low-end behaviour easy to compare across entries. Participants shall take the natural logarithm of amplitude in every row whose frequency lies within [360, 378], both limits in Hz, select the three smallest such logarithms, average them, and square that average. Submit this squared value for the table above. 34.8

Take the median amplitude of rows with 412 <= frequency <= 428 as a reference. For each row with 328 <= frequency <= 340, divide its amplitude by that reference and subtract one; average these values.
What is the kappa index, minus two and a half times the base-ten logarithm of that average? 3.0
